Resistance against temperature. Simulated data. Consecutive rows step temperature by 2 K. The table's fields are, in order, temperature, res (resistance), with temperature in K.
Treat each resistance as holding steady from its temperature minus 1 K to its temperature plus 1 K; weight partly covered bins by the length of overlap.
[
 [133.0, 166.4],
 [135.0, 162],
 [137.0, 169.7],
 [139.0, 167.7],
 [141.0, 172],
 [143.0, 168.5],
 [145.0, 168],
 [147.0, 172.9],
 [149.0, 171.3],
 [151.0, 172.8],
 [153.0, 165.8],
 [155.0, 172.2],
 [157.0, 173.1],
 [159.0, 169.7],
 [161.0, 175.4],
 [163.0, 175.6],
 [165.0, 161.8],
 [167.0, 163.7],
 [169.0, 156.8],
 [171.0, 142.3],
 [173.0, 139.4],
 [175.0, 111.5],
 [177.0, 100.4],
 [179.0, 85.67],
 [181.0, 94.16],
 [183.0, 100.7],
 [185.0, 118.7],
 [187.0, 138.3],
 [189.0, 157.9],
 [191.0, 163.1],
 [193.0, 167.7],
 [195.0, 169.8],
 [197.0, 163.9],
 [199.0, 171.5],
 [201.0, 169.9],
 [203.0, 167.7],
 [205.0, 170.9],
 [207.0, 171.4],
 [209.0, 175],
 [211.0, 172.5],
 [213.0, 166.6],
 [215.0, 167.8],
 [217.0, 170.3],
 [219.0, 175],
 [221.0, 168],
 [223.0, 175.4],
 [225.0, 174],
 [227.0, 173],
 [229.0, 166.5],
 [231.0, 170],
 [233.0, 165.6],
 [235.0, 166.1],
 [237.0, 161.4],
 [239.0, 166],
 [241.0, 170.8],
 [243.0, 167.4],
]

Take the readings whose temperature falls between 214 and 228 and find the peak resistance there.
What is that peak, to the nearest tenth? 175.4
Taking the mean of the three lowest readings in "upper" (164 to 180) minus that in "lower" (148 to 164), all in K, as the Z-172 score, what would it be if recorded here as -70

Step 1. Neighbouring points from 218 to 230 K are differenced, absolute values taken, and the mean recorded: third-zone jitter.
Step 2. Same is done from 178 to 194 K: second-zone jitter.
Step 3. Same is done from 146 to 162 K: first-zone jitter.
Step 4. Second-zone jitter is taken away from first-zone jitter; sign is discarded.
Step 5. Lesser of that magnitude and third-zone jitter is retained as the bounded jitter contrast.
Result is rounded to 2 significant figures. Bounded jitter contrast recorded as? 4.7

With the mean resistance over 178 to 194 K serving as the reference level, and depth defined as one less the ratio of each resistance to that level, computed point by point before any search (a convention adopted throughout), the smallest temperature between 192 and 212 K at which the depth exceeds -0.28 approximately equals 197.0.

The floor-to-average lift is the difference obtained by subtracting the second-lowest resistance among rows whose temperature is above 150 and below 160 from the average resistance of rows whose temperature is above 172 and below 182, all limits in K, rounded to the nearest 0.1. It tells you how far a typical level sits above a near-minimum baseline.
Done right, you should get -63.5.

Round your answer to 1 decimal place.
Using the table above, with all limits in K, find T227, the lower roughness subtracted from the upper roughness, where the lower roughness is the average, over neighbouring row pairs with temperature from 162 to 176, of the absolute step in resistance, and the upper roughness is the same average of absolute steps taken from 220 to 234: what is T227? -7.3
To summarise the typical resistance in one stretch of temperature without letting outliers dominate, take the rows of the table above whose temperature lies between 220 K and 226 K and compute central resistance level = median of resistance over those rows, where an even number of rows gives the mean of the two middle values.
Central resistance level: 174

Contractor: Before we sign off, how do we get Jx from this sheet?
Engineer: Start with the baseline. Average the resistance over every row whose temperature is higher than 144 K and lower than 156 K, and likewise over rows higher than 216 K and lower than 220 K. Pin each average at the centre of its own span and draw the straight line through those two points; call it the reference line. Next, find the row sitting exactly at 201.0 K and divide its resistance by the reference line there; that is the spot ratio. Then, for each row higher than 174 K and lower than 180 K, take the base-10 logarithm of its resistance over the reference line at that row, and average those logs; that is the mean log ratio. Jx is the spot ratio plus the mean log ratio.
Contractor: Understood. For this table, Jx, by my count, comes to 0.75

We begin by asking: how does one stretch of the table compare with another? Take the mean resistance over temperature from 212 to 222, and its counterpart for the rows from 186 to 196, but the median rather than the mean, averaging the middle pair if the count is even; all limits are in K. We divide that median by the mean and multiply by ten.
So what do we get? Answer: 9.6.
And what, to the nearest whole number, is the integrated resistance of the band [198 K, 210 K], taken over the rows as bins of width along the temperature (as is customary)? 2053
